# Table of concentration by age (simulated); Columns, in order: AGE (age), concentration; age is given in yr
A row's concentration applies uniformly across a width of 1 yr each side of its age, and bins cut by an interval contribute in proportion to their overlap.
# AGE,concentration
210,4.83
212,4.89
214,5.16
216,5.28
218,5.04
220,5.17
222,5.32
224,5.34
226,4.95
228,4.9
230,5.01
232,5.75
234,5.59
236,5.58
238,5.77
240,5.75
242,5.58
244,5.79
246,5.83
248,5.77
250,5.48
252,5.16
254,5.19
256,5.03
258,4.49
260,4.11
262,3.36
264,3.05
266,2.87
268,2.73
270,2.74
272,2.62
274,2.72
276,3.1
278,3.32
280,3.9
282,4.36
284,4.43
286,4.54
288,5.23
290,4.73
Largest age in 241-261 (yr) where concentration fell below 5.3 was 260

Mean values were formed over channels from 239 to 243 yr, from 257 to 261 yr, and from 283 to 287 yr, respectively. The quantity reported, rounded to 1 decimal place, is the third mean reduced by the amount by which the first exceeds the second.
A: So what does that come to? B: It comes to 3.1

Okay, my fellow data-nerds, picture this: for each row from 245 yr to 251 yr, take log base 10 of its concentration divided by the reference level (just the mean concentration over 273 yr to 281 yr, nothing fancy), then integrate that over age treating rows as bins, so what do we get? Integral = 1.45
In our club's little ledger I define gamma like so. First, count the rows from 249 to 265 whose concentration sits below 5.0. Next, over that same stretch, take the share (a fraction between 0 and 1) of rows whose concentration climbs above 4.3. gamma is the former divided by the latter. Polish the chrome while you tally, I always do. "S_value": 6.4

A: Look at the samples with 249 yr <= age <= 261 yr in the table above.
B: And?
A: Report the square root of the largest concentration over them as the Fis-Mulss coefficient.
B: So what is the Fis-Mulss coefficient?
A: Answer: 2.34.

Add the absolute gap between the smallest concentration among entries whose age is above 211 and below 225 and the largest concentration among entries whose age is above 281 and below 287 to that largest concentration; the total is 4.9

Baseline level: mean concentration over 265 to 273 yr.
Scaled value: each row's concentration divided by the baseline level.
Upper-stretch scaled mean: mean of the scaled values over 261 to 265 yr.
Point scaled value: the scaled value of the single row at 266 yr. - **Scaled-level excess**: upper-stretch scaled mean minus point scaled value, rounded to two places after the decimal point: 0.12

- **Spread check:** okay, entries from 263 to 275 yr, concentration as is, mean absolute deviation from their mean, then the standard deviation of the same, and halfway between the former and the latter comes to 0.13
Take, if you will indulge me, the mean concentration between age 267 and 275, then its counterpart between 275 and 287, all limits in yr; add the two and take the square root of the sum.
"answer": 2.58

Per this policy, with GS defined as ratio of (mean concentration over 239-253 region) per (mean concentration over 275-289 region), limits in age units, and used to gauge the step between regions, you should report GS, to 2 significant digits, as 1.4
